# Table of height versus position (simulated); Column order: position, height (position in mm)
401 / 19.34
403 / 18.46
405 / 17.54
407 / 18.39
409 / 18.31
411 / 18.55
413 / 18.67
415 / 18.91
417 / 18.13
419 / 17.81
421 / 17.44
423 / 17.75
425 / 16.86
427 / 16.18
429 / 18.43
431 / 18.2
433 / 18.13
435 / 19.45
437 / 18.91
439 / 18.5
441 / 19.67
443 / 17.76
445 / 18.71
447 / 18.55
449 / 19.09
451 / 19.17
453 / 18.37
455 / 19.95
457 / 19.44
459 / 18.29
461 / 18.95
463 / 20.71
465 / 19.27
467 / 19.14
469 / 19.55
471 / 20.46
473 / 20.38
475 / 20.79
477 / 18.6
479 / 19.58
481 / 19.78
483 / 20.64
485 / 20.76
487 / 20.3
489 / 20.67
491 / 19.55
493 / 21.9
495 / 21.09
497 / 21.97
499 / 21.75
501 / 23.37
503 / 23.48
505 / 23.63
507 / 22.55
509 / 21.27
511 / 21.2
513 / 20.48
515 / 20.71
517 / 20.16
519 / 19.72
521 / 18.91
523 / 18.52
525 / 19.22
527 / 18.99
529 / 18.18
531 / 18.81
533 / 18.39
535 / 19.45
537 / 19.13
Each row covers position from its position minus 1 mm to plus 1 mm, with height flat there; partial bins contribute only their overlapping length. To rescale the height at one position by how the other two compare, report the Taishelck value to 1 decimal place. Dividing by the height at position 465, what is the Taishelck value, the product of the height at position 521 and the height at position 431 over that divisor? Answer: 17.9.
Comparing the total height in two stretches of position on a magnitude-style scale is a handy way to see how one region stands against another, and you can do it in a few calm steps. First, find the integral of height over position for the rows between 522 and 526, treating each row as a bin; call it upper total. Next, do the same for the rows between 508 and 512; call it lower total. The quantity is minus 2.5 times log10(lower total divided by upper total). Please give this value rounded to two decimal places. -0.13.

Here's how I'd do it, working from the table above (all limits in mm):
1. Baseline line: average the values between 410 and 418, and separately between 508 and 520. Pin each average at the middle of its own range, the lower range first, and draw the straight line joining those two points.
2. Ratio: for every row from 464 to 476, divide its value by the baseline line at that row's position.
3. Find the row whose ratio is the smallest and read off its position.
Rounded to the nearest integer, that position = 467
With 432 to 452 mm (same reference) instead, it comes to 443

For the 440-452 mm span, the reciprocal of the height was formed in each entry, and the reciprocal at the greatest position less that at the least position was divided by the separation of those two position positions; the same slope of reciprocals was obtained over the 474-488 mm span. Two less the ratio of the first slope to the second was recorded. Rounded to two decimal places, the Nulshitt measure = 0.63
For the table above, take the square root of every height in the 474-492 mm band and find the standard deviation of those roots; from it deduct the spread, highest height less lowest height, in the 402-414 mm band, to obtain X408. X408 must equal -1.05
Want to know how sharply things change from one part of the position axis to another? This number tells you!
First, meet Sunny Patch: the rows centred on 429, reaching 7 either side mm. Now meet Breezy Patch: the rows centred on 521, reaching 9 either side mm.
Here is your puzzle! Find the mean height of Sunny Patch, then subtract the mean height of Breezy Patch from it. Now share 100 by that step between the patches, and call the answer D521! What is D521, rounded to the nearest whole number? -63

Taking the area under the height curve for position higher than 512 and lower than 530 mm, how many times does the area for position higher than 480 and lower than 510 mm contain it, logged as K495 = 1.8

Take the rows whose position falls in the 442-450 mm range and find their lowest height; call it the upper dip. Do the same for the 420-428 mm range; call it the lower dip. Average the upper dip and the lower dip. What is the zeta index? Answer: 17.0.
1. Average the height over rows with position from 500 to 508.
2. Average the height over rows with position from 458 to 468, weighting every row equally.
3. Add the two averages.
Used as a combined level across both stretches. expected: 42.5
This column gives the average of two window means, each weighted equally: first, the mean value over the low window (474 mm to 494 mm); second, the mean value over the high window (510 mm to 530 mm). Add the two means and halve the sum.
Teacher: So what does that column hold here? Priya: 19.9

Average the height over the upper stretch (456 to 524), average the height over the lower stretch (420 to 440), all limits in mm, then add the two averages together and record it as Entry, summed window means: 38.5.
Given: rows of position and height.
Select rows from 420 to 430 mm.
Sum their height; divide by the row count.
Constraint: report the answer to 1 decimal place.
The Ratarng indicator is 17.3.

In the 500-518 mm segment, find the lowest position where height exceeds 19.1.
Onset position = 501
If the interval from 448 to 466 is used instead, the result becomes 451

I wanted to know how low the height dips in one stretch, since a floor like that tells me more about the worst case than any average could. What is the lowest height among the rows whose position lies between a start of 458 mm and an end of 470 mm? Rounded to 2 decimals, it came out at 18.29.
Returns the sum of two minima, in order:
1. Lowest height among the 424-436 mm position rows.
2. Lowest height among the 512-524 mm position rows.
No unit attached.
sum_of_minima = 34.7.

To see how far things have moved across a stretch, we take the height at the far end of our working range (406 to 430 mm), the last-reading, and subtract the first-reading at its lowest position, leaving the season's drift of 0.0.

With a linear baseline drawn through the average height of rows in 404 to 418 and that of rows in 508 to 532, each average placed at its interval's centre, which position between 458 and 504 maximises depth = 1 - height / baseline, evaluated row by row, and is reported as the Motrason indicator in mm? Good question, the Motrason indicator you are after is 459 mm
